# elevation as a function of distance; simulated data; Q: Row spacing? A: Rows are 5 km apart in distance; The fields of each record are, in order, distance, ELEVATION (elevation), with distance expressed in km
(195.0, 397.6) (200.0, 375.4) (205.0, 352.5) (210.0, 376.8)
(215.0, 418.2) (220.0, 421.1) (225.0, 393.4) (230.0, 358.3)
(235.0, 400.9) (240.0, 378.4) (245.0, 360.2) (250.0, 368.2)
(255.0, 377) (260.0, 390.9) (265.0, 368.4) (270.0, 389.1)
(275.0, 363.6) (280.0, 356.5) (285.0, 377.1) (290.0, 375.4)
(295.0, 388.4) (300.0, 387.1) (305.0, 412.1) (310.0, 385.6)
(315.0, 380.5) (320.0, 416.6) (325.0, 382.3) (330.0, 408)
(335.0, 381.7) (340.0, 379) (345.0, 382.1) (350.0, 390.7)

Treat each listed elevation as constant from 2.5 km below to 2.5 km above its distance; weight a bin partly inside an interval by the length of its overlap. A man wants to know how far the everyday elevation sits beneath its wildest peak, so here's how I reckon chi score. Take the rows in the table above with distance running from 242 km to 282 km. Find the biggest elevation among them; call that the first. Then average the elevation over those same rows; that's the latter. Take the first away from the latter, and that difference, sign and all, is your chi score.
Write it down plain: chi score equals -19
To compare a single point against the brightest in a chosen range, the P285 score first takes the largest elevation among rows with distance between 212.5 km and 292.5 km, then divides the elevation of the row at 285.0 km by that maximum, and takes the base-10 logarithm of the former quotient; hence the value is -0.048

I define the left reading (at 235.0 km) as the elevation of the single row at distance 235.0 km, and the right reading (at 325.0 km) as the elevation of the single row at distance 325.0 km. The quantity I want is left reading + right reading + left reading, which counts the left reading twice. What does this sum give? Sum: 1184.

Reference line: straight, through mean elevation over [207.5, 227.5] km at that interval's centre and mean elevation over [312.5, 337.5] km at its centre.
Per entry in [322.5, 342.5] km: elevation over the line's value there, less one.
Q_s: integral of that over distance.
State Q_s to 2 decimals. -0.28 km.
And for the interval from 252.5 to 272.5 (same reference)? -0.87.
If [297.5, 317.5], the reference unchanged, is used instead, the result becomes -0.20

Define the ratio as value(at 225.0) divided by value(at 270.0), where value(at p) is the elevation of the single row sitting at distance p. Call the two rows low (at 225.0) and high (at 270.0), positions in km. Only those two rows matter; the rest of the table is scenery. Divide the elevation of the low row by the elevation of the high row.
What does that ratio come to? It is 1.01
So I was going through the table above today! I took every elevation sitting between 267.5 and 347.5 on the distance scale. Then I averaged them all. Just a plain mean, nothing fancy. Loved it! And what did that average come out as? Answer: 385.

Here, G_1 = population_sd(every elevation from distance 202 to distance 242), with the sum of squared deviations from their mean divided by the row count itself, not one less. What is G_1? 23.9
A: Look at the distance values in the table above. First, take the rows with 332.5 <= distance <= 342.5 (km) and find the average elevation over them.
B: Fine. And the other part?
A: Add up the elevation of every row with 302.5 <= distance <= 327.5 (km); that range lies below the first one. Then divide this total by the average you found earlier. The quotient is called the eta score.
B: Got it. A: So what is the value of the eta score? 5.2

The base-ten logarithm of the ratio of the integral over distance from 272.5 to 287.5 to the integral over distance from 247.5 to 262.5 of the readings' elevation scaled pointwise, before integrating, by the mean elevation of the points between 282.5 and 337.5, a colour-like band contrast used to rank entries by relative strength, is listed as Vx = -0.015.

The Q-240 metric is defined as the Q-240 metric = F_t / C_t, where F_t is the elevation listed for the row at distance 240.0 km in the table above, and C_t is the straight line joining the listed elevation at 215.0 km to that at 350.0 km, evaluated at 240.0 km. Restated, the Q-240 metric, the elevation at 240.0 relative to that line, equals 0.92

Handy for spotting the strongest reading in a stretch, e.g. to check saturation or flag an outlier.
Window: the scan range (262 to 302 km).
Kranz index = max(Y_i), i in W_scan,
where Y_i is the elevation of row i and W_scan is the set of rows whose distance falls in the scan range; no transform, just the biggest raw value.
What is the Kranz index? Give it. 389.1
